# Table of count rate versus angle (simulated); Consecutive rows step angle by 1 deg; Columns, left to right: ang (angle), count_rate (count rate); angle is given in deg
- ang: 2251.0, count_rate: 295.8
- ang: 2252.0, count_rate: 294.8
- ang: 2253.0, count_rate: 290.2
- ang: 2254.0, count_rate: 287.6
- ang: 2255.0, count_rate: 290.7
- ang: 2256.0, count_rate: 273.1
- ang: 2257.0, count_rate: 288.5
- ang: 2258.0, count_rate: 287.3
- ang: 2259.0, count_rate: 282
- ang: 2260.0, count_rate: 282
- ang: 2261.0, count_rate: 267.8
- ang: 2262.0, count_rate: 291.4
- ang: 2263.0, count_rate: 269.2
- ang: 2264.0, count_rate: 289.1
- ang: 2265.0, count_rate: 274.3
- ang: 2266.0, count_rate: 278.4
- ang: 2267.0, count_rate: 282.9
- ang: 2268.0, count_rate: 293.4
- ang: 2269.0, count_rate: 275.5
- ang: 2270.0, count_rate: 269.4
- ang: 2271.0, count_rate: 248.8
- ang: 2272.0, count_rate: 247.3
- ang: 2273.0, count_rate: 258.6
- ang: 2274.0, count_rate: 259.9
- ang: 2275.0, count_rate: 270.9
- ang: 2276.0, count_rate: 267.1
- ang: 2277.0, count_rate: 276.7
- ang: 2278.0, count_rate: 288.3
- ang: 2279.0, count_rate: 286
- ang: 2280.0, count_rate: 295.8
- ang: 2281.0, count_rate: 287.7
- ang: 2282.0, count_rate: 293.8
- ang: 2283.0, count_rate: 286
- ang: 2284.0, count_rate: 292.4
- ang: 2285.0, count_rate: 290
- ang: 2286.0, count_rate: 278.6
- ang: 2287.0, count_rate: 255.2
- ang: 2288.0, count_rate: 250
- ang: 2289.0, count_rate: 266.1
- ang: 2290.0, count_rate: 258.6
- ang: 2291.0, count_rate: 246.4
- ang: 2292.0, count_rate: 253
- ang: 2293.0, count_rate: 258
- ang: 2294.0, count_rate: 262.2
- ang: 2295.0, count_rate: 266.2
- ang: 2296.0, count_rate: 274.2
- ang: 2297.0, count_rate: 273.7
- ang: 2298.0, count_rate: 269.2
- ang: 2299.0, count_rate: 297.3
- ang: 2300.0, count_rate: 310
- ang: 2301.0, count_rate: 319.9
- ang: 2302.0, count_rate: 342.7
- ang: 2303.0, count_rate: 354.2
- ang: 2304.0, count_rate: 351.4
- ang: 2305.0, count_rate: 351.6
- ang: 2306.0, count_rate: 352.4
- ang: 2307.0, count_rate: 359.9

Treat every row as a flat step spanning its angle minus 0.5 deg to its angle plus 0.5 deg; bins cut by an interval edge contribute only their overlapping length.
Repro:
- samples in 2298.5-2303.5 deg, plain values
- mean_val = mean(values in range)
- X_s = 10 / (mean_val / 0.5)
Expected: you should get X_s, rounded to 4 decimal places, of 0.0154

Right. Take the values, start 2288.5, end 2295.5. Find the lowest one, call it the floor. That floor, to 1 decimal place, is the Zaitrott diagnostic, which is 246.4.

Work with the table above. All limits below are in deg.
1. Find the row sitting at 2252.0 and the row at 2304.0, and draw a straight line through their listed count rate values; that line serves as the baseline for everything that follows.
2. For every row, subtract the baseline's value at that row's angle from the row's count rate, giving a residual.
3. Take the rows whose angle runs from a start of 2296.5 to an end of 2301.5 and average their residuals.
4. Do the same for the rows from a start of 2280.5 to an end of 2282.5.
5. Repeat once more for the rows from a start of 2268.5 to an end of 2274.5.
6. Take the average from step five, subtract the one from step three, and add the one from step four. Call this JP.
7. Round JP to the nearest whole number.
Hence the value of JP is -40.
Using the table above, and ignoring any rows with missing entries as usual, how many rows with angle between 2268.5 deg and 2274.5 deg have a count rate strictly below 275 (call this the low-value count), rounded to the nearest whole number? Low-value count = 5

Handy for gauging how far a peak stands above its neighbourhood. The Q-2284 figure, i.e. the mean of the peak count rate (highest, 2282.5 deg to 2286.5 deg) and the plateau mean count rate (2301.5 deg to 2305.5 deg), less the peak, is 29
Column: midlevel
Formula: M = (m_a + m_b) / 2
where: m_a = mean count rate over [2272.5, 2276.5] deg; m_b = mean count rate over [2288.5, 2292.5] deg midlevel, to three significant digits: 260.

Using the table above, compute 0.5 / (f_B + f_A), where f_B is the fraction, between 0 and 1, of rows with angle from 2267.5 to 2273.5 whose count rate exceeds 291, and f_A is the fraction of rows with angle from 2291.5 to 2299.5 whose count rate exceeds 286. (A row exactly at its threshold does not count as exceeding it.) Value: 1.7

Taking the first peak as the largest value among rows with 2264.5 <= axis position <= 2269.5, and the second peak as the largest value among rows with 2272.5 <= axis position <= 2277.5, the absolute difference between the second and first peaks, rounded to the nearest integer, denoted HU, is 17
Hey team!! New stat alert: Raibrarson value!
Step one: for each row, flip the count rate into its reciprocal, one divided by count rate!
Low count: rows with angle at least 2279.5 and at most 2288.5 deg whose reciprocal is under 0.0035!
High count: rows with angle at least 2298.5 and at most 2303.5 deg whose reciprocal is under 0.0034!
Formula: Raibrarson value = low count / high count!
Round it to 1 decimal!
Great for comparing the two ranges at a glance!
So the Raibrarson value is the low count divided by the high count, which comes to 1.2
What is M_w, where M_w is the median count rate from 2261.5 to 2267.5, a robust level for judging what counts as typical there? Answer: 281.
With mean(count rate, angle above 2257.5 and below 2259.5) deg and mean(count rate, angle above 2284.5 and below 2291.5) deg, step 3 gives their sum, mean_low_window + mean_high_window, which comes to 548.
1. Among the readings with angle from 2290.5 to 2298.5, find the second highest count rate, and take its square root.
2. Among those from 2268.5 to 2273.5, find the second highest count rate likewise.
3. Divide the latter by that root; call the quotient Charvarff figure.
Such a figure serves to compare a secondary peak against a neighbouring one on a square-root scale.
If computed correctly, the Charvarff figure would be 16.3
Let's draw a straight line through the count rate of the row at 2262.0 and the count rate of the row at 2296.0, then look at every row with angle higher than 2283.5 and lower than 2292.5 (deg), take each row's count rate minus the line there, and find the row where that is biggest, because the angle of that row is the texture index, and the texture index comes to 2284.0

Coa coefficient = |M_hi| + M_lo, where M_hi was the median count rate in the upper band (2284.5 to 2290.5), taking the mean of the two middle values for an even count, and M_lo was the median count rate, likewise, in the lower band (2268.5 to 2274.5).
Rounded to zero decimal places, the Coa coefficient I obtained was 522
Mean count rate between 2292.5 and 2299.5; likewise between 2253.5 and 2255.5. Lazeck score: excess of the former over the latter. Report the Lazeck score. -18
